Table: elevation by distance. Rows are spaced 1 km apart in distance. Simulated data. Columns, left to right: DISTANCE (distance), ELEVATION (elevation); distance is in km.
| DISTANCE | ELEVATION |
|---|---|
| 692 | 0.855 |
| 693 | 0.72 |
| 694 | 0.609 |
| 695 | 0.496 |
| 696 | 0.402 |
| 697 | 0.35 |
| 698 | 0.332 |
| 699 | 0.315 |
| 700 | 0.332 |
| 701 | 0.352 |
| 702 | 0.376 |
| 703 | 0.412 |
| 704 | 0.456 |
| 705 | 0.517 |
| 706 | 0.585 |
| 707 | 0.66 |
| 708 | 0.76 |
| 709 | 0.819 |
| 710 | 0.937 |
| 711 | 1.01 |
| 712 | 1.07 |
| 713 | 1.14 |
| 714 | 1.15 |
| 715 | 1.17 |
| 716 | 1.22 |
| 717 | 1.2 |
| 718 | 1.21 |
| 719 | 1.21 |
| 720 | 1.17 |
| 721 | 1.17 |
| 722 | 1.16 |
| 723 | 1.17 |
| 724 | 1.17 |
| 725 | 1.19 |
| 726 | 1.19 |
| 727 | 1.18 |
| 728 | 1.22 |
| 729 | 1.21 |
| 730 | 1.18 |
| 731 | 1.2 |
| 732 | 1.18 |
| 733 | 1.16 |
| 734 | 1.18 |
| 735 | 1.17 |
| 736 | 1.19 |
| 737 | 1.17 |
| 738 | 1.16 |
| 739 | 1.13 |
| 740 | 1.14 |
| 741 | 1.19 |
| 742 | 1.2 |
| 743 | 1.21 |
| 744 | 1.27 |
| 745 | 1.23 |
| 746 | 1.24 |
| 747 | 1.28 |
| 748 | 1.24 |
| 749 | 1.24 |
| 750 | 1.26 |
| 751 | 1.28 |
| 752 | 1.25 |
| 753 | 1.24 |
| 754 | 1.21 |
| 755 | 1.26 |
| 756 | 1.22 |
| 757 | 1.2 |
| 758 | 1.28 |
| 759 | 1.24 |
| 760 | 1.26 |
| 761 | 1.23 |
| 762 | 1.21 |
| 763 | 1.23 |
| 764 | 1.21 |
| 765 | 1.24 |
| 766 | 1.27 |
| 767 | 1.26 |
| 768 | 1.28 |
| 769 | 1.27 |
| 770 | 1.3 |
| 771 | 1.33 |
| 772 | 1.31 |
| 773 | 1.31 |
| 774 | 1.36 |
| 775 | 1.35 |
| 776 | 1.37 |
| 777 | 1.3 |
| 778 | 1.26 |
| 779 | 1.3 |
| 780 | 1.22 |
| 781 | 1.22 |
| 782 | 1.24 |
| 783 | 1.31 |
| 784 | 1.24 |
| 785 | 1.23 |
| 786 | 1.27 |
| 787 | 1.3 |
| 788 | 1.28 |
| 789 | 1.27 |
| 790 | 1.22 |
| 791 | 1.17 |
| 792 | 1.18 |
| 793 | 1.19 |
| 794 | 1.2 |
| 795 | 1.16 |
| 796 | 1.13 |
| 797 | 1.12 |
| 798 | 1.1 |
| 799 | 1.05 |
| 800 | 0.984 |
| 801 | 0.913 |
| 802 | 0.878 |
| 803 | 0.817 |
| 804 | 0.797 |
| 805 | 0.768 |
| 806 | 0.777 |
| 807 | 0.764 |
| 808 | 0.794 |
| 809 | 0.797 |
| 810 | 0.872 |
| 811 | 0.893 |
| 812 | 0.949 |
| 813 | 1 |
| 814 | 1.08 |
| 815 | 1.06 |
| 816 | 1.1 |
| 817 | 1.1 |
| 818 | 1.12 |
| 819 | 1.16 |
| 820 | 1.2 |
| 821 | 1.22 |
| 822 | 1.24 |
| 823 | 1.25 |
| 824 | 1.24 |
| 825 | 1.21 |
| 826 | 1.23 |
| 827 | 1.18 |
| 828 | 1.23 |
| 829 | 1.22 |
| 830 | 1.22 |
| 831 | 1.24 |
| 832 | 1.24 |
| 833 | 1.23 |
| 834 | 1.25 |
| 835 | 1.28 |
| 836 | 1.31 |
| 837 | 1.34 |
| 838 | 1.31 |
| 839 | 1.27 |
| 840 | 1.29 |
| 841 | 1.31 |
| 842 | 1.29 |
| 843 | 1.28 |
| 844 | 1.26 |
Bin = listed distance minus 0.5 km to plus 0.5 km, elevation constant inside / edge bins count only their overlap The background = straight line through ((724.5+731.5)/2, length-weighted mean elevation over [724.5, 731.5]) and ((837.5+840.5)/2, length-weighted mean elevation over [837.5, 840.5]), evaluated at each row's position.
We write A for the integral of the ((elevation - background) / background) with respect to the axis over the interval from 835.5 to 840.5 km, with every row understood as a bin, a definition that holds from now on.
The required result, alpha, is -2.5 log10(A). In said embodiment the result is 3.1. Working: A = 0.06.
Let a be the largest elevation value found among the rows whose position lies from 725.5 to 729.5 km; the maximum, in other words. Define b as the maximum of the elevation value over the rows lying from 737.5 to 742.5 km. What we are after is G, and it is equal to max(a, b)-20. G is -18.8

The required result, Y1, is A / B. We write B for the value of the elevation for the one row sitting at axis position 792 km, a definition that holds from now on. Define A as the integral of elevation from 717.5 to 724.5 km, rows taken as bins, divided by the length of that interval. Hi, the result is 1.00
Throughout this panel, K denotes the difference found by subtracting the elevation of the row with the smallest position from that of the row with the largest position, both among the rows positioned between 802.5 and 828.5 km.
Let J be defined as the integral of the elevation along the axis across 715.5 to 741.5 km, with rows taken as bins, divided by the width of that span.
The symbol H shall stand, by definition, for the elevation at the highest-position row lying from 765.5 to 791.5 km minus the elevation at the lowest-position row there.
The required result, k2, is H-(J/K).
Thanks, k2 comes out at -3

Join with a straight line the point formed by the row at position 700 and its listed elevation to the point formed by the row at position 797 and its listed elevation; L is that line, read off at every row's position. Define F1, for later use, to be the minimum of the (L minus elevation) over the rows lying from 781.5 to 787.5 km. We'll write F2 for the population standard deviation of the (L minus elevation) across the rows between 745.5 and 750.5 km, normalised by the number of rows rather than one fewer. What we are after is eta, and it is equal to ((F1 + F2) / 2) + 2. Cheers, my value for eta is 1.86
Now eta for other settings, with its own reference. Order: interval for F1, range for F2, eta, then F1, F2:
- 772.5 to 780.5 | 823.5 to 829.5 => 1.80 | -0.43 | 0.026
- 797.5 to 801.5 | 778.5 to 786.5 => 2.03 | 0.03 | 0.038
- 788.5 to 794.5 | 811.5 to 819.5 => 1.92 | -0.21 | 0.046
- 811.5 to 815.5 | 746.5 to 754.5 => 2.11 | 0.18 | 0.036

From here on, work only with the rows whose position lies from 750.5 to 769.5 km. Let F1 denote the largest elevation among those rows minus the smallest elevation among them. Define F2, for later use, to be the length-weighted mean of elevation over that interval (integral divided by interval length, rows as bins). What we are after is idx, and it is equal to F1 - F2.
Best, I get -1.16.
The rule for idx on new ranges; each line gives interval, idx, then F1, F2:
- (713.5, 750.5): -1.04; 0.15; 1.19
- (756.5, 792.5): -1.06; 0.20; 1.26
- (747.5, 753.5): -1.21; 0.04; 1.25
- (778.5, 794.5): -1.10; 0.14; 1.24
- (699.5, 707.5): -0.13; 0.33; 0.46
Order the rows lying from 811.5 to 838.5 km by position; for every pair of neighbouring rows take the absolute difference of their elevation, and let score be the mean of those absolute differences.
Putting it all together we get 0.0262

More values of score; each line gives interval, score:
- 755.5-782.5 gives 0.0292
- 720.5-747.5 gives 0.0204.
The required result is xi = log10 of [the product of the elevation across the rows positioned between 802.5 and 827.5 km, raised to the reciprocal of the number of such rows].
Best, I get 0.00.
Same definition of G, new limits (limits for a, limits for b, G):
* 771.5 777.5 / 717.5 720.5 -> -18.6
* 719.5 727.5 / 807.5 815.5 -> -18.8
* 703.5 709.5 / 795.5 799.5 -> -18.9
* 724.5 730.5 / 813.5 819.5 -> -18.8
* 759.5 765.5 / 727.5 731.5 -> -18.7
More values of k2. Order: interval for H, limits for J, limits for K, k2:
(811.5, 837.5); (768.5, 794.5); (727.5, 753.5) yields -63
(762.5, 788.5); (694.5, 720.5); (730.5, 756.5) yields -38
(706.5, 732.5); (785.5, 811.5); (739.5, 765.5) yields -10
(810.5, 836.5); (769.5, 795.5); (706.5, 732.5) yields -2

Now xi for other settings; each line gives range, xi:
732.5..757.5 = 0.08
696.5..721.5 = -0.15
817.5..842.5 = 0.09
